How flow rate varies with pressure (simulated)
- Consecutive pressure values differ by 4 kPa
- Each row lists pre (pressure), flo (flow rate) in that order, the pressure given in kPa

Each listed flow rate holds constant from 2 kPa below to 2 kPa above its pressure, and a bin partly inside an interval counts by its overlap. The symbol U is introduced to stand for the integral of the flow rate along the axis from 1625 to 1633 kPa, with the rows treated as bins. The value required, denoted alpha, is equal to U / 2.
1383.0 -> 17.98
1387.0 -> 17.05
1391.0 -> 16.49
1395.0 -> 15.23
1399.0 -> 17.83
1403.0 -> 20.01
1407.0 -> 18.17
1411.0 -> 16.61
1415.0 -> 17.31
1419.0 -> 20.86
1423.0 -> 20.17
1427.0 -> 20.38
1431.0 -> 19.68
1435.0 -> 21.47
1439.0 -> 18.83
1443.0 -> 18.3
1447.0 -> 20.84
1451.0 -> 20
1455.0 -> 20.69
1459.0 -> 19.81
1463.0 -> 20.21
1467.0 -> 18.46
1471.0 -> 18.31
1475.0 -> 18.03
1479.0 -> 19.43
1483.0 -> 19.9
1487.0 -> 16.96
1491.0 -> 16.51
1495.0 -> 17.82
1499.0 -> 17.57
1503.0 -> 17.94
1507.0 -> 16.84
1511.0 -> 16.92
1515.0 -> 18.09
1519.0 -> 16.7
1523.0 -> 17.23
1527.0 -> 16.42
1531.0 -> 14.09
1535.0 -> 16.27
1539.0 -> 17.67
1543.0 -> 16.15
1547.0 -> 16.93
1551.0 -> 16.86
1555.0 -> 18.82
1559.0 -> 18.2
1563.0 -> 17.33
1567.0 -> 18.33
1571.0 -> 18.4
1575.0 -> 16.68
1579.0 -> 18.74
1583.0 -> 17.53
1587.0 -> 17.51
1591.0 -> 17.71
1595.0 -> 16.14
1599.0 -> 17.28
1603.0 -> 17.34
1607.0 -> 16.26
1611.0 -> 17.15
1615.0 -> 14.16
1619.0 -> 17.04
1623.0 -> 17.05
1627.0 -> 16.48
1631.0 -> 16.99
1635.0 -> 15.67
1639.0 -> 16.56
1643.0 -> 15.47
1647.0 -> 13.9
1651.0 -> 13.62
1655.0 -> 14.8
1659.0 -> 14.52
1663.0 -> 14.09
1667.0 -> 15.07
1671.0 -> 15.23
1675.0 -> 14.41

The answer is 66.9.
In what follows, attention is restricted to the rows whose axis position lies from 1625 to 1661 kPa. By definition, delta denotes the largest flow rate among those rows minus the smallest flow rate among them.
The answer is 3.4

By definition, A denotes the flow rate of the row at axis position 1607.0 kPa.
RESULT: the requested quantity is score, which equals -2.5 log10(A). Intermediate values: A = 16.26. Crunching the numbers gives -3.03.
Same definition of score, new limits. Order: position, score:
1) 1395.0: -2.96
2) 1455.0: -3.29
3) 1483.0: -3.25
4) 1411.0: -3.05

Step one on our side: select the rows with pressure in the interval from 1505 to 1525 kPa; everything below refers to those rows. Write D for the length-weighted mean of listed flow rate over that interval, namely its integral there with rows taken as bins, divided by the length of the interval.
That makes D 17.2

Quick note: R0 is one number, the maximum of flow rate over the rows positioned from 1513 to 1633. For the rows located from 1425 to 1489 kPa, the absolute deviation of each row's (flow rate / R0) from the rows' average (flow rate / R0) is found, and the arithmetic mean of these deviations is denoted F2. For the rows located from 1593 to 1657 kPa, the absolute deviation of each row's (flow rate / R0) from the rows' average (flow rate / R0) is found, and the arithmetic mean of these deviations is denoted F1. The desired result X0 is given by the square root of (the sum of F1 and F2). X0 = 0.328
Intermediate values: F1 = 0.055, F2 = 0.052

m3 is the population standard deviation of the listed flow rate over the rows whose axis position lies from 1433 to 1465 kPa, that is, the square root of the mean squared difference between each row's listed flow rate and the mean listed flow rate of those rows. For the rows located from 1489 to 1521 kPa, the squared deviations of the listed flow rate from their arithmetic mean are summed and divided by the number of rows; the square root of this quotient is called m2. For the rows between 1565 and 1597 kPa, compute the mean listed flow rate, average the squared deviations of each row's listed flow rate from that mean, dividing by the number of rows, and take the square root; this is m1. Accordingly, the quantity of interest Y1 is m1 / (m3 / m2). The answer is 0.5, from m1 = 0.83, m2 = 0.58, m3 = 0.98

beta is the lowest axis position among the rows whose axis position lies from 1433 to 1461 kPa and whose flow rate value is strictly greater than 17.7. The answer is 1435.0 kPa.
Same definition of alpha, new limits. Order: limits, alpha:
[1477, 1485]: 78.7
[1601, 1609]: 67.2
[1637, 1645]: 64.1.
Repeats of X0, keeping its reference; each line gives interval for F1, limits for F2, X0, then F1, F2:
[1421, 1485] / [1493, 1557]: 0.289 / 0.044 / 0.040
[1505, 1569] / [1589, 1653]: 0.309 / 0.042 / 0.054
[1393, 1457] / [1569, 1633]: 0.338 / 0.078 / 0.036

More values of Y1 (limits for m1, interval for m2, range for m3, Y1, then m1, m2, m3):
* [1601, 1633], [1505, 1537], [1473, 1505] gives 1.0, 0.97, 1.07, 1.07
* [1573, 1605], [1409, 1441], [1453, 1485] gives 1.2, 0.71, 1.60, 0.91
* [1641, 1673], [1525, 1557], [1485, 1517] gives 1.4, 0.63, 1.27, 0.56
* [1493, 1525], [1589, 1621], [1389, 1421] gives 0.3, 0.50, 1.06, 1.75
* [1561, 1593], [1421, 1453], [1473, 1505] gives 0.6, 0.63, 0.96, 1.07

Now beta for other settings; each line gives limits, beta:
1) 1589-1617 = 1591.0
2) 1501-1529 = 1503.0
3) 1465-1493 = 1467.0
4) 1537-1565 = 1555.0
